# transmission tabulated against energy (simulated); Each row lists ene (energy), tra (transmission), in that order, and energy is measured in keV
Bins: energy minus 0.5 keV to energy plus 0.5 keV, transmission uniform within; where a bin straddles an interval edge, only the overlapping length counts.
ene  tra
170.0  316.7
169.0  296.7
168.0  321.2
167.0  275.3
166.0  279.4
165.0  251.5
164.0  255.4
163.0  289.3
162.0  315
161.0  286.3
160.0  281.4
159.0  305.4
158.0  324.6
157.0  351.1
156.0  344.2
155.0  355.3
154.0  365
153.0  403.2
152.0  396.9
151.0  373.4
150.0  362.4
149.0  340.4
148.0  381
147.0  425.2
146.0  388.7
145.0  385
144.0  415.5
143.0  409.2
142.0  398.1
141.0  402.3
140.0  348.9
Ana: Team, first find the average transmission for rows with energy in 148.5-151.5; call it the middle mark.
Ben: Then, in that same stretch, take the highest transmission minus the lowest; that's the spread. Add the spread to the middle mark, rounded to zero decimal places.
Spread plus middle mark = 392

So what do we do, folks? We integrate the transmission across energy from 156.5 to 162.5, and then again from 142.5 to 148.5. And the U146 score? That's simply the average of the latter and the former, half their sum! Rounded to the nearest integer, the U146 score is 2134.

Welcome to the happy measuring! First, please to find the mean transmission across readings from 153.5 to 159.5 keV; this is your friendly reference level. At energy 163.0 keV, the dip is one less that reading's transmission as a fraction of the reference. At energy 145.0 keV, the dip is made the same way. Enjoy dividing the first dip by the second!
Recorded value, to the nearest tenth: -1.2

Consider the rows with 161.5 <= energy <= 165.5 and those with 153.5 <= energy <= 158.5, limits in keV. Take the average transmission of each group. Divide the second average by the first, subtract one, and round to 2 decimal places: 0.25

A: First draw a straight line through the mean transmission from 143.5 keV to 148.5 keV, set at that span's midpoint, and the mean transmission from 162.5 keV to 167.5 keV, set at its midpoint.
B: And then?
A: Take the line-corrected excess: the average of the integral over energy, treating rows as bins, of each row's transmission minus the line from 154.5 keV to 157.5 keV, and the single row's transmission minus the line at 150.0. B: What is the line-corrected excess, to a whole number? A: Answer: 24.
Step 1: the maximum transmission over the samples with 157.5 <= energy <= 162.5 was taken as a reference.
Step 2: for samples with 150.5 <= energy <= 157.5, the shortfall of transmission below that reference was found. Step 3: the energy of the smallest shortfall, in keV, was 153.0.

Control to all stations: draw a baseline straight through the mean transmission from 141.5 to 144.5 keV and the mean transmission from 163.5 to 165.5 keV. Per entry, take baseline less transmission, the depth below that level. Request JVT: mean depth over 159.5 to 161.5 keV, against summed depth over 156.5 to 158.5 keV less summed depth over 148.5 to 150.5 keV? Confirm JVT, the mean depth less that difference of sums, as 86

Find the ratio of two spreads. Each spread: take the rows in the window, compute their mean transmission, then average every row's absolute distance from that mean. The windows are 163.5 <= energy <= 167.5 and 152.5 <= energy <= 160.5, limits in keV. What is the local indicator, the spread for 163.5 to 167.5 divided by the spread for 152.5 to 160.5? 0.4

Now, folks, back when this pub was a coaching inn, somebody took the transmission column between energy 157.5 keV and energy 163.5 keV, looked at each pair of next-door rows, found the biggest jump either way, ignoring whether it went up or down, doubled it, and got 57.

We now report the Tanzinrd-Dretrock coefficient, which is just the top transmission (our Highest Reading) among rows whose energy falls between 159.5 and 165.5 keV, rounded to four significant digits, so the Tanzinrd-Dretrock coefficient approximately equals 315.0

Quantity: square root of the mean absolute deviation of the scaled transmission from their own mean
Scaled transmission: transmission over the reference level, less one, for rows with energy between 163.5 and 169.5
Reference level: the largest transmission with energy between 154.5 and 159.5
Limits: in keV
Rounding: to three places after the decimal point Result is 0.233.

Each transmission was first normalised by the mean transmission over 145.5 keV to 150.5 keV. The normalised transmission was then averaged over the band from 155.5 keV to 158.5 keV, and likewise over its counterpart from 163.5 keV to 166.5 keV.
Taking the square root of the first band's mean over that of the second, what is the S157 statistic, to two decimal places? 1.14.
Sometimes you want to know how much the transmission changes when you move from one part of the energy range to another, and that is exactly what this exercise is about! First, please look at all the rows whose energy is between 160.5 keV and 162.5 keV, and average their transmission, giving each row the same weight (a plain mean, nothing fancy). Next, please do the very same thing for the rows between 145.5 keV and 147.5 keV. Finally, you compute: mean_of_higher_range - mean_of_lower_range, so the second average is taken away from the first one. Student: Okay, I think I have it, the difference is -106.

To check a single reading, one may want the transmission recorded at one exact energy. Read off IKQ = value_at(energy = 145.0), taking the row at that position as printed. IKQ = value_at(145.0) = 385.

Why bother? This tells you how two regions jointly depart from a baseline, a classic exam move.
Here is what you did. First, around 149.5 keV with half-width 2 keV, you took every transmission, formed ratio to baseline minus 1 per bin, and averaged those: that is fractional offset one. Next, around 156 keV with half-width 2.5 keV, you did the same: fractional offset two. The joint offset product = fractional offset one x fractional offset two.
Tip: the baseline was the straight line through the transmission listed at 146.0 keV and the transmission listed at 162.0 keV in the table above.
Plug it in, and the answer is 0.000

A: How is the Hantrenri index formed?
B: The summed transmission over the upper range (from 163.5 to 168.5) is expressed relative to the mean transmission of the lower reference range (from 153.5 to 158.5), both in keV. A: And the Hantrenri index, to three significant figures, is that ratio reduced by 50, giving -46.0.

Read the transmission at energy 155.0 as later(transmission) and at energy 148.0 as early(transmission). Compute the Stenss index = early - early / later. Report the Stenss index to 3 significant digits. 380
